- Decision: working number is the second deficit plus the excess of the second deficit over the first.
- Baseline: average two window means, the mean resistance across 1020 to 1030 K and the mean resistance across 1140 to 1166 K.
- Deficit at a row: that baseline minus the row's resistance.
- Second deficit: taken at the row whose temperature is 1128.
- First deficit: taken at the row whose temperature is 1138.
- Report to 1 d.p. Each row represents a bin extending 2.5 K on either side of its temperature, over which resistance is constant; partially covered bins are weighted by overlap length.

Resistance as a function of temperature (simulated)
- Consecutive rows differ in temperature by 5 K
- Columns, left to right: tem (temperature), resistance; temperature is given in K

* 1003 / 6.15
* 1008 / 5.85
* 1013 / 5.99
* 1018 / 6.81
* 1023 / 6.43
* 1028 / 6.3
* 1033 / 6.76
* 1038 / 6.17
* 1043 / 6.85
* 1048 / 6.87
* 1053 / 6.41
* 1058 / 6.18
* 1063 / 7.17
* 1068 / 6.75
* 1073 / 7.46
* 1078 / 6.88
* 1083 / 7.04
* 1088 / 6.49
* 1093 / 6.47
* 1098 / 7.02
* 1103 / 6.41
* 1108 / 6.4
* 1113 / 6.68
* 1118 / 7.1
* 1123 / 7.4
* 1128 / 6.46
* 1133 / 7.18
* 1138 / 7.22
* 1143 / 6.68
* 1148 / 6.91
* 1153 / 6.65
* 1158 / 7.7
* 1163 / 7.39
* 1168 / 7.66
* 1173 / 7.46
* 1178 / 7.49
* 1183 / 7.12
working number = 1.0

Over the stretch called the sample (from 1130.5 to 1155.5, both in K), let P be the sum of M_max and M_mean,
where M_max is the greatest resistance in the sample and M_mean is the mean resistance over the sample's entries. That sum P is 14.1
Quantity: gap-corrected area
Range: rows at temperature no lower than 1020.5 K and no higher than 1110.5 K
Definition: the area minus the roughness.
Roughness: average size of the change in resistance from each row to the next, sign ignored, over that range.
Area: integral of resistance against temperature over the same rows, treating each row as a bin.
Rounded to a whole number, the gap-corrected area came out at 600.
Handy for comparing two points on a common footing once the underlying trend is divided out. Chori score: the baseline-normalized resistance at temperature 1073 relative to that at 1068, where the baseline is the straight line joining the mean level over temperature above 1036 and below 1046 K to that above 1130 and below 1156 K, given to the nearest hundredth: 1.10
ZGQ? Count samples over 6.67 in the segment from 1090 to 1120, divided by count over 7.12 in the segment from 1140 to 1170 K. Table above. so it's 1.0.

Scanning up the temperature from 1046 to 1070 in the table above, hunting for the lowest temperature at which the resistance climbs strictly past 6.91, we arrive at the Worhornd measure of 1063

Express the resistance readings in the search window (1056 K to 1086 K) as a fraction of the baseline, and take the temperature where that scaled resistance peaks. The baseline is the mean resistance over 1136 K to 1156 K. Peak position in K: 1073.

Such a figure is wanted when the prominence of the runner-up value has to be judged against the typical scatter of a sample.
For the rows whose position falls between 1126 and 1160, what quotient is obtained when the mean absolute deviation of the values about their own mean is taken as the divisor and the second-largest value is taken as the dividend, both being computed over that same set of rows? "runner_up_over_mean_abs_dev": 21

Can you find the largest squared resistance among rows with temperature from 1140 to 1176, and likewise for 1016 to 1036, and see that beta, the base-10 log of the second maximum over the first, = -0.11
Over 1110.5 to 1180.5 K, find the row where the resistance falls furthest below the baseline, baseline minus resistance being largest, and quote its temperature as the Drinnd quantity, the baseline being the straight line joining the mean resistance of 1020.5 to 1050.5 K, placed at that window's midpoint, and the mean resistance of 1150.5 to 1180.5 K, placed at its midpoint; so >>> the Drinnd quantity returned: 1128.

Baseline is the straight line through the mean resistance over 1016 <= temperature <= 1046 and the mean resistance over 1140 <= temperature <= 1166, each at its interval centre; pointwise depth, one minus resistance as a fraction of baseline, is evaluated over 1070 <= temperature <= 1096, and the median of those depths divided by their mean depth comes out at 1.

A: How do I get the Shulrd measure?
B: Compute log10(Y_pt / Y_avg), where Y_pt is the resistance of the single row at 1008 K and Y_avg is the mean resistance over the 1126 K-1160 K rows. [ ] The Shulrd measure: -0.076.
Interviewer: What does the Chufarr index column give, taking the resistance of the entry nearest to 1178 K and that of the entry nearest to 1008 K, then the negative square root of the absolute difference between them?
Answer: -1.3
